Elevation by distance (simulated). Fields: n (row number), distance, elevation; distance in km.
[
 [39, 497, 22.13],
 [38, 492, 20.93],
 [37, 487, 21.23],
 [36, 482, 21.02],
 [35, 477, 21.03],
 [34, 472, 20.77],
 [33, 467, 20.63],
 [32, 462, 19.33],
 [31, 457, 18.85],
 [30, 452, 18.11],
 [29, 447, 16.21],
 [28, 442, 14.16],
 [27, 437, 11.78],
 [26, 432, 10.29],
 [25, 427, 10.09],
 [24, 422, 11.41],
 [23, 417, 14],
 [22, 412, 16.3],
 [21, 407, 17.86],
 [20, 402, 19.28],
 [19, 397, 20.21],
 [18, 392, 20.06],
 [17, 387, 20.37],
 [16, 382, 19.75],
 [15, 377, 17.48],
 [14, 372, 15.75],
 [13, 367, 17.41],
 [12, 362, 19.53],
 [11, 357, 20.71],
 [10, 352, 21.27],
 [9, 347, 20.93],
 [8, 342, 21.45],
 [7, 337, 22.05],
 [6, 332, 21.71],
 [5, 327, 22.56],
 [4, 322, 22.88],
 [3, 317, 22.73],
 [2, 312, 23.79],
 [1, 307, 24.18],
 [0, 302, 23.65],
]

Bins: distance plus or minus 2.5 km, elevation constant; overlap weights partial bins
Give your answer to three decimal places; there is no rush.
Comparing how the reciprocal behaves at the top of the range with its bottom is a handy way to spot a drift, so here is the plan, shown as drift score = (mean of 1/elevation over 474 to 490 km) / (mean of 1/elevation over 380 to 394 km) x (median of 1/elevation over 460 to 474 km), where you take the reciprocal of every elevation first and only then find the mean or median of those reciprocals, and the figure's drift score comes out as 0.046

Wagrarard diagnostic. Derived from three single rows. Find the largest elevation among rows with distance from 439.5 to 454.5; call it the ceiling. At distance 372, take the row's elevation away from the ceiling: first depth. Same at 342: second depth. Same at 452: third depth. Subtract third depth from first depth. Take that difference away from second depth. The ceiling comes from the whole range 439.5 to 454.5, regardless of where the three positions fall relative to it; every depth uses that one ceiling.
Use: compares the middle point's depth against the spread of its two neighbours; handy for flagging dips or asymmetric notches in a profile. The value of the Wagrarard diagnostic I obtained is -6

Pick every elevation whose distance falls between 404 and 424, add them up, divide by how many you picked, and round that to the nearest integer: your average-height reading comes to 15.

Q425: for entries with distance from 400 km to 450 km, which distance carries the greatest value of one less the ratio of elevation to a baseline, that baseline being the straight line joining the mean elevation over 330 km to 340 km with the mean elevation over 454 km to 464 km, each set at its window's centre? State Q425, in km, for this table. 427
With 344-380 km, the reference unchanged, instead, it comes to 372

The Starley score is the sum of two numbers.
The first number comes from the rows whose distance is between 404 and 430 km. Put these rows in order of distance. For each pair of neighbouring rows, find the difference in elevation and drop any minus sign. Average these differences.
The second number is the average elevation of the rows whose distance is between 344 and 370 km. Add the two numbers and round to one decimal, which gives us 21.9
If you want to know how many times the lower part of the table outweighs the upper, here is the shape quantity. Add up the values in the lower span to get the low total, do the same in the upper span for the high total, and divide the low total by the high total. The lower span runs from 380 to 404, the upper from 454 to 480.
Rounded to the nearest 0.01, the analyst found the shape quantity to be 0.99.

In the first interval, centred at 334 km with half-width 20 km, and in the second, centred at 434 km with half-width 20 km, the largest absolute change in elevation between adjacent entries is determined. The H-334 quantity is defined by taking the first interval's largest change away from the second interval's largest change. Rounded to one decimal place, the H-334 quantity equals 1.7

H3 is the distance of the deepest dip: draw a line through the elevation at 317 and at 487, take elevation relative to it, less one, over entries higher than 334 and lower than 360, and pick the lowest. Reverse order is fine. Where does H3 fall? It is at 357 km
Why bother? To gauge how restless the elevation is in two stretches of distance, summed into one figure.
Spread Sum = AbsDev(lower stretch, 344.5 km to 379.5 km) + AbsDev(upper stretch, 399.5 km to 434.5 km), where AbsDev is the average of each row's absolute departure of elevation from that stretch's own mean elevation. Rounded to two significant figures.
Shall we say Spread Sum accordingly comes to 4.9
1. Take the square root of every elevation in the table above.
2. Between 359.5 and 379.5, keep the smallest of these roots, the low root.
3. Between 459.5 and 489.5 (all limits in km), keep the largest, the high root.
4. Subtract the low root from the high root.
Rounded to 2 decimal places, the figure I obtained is 0.64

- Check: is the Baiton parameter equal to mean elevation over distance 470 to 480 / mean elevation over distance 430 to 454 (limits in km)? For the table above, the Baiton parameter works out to 1.5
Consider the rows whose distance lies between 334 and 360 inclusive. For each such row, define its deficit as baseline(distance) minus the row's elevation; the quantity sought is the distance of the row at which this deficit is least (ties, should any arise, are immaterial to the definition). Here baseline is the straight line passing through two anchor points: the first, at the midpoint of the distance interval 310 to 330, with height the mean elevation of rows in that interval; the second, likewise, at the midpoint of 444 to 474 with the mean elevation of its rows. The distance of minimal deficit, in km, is 337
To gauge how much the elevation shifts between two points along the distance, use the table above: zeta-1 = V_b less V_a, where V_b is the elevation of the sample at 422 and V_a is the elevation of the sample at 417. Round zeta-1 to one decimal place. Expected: -2.6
